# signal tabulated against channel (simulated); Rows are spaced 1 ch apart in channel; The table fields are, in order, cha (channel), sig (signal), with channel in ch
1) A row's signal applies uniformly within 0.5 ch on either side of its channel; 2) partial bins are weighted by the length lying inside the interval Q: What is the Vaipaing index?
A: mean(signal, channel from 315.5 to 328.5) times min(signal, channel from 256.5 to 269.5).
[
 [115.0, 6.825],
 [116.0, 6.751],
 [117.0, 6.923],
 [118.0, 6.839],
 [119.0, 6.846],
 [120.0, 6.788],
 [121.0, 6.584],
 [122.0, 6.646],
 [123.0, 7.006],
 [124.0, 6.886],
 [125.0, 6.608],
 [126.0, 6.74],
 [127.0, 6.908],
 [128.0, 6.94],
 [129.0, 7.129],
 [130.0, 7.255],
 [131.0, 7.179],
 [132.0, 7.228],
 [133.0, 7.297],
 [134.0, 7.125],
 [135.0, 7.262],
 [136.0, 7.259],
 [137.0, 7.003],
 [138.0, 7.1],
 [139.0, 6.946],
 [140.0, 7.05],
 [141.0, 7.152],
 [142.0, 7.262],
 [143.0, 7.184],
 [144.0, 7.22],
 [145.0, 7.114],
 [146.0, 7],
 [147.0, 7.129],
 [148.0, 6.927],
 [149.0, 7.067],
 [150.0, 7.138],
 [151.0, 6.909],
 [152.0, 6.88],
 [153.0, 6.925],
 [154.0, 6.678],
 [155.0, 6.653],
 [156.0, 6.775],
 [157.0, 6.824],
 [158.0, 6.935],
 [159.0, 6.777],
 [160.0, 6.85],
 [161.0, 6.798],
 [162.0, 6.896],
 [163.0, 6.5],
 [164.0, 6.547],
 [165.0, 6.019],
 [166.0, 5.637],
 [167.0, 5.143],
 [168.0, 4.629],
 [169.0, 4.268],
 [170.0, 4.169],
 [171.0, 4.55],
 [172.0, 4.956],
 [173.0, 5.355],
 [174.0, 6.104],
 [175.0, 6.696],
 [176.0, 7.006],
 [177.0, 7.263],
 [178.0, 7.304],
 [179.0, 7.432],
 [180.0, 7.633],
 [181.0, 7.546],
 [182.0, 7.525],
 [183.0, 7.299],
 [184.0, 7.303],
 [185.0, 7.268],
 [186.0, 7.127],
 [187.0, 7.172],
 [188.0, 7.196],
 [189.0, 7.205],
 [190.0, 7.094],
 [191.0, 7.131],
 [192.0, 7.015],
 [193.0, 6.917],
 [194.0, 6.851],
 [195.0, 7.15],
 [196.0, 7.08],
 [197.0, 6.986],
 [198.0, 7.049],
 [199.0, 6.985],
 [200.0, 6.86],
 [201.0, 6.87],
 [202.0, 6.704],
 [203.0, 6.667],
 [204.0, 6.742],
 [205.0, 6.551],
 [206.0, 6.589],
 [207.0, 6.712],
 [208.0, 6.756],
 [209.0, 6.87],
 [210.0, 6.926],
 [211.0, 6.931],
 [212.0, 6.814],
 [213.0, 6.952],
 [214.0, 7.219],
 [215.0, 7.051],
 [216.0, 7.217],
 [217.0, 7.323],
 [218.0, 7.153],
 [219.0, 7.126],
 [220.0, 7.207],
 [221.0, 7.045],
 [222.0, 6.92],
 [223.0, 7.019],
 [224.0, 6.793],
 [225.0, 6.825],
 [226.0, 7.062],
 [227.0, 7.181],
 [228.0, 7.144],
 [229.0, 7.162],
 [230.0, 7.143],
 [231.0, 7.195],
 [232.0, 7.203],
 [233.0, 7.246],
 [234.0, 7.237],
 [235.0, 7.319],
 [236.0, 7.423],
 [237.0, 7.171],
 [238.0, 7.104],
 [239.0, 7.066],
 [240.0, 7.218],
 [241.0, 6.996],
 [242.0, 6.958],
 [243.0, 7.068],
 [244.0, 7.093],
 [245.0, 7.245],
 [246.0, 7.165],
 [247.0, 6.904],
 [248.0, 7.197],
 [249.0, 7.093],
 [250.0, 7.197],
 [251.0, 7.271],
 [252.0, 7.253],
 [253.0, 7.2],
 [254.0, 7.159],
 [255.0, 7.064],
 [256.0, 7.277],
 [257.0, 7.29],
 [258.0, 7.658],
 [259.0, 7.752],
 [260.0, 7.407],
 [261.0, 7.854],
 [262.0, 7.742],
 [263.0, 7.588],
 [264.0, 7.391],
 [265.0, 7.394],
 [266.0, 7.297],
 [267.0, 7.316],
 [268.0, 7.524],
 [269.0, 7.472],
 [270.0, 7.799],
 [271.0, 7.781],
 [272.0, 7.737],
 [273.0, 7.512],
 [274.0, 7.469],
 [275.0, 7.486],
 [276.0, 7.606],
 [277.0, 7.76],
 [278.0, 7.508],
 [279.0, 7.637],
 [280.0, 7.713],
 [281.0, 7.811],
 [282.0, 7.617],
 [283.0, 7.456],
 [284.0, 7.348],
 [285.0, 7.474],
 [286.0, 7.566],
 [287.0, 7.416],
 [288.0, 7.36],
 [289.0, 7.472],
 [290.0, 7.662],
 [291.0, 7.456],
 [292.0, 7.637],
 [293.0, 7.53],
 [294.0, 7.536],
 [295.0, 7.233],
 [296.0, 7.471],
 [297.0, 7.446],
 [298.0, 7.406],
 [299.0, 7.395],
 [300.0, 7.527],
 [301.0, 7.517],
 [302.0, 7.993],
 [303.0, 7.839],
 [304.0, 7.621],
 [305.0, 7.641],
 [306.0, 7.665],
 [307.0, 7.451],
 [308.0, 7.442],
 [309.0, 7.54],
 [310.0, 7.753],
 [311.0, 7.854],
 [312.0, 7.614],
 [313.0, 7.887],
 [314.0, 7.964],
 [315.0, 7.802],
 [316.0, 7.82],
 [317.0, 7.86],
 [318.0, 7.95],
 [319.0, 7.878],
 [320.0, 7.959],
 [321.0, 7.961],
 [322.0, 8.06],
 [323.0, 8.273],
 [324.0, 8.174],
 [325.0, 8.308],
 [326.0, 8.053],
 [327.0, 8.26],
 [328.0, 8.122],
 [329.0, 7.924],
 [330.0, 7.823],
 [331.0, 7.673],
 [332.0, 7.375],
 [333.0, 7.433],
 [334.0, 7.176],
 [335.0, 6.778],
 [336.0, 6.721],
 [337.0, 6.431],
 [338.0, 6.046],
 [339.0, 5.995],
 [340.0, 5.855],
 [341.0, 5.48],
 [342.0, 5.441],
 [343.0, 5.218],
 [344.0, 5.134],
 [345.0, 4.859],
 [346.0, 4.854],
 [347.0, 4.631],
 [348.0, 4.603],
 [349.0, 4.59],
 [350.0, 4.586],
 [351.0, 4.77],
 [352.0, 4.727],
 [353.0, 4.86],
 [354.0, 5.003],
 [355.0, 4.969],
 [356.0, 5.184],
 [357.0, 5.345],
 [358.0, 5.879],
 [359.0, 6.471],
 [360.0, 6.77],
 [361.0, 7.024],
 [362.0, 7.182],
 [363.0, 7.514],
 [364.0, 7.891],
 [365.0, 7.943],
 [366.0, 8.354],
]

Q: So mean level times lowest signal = 59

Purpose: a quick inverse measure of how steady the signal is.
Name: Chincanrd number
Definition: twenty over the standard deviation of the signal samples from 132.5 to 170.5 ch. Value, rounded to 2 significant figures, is 25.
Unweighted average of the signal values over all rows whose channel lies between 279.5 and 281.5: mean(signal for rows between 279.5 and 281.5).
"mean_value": 7.76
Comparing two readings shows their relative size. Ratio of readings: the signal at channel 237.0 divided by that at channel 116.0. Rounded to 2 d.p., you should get 1.06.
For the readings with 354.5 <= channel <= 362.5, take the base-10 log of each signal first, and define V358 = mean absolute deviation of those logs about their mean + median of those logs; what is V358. 0.845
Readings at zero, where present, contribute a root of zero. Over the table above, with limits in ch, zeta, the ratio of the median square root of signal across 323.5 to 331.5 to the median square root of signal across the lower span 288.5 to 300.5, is 1.04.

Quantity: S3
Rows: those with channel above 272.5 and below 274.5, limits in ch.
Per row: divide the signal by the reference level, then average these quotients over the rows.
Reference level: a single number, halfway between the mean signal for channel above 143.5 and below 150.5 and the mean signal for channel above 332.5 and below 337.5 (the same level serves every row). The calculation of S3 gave 1.07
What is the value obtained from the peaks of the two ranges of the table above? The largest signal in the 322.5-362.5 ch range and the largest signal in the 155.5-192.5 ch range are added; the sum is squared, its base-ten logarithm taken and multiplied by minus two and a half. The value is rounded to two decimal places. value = -6.01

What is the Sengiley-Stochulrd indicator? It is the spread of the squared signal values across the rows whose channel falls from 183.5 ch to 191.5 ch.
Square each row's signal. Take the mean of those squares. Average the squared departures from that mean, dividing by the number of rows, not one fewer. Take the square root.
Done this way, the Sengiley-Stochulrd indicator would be 1.0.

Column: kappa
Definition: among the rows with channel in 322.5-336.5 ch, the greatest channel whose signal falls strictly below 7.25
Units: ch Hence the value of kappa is 336.0 ch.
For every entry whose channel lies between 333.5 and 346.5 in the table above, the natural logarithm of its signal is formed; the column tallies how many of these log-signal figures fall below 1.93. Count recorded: 12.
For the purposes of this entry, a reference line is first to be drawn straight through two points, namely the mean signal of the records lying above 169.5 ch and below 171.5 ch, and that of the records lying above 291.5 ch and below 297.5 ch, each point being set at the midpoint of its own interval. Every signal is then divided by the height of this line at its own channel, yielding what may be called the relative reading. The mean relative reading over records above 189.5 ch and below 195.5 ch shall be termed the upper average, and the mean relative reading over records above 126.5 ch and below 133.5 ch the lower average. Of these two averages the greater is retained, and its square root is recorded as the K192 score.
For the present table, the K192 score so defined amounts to 1.5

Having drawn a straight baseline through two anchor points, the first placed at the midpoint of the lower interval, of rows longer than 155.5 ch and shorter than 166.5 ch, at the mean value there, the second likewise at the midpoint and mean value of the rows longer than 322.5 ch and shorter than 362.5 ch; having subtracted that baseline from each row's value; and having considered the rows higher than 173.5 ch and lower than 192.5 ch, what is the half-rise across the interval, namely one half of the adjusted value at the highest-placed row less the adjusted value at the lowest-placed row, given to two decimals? 0.47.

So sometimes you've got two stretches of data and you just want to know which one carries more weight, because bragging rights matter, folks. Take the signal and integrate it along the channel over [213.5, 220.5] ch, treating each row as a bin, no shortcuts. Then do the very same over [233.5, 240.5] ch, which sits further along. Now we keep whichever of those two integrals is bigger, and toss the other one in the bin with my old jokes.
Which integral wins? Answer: 51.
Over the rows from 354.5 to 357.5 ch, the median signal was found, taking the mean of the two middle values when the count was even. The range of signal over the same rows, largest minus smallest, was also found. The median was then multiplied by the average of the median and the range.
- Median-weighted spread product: 14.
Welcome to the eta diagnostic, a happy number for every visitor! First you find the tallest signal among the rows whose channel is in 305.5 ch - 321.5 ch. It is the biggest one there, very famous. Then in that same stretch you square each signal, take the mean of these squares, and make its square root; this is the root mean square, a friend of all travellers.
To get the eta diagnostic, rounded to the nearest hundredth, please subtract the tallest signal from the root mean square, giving -0.19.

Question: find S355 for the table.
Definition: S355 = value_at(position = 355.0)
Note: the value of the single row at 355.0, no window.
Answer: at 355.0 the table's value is 4.969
